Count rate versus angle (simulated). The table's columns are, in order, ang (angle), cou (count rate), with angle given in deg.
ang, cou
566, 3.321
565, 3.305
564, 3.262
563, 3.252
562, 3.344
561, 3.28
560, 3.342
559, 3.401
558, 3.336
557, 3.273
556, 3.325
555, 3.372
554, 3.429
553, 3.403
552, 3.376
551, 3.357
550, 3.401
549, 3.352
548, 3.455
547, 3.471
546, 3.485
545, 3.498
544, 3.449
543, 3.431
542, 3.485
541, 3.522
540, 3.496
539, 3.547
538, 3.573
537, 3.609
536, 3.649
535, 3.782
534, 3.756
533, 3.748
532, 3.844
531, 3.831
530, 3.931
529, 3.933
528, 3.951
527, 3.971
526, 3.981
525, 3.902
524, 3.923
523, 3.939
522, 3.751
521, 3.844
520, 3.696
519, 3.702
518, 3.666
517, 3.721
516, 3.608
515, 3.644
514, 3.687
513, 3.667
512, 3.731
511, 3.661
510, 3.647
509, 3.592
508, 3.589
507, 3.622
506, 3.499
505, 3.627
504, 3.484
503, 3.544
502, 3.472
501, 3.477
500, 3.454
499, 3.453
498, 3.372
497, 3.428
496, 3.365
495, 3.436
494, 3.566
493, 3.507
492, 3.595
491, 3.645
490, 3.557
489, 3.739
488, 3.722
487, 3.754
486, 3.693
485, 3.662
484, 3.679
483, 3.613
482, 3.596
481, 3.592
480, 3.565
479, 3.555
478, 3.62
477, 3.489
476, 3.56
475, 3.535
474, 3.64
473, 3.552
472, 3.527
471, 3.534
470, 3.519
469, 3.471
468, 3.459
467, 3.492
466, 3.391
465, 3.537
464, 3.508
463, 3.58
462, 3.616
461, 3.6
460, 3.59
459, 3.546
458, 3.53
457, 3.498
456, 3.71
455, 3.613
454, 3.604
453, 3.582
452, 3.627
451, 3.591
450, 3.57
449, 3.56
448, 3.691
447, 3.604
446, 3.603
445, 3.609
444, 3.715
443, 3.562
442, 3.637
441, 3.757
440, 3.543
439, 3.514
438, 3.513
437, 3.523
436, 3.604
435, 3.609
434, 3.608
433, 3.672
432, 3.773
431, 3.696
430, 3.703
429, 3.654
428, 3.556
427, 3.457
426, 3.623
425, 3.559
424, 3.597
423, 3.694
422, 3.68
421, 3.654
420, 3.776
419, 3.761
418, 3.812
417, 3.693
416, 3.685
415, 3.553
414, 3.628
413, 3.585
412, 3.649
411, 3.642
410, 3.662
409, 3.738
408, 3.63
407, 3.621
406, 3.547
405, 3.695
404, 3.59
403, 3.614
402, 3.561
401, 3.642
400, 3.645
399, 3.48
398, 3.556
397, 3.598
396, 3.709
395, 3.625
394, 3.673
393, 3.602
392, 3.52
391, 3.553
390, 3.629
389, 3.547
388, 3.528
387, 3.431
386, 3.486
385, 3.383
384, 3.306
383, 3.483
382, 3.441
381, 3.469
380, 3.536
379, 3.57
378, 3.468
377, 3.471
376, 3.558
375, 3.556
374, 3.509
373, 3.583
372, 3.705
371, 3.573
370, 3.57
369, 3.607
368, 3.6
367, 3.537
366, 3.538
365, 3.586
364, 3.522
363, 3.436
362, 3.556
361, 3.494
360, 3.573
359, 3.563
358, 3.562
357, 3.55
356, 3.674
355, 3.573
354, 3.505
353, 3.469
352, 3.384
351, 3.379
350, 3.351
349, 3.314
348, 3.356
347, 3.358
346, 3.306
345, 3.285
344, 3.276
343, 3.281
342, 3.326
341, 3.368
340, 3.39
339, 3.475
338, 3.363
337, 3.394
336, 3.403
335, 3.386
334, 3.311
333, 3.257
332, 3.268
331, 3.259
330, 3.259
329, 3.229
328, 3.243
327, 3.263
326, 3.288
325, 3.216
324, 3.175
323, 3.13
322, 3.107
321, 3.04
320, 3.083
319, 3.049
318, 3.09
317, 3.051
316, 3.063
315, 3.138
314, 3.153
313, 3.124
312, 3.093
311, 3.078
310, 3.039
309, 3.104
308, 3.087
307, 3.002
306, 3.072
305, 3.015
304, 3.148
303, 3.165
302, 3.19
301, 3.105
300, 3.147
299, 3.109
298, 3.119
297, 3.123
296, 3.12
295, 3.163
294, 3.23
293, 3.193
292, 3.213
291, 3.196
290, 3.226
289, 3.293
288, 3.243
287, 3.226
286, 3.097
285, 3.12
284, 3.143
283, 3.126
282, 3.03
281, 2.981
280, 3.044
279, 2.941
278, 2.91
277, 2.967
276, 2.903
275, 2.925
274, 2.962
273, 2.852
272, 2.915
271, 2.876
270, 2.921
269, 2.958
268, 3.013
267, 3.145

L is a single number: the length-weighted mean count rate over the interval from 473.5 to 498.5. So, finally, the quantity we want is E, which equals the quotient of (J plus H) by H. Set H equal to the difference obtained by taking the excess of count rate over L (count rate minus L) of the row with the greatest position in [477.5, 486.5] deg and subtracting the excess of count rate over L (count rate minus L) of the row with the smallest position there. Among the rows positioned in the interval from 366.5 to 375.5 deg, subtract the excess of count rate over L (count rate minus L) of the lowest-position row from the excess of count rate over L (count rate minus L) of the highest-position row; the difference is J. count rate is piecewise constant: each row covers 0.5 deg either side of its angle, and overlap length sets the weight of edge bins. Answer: 1.3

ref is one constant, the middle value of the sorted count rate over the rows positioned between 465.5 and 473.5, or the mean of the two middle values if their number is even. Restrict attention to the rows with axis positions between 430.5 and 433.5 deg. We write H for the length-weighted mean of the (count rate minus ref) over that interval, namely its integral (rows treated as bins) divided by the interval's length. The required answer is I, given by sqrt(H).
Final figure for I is 0.456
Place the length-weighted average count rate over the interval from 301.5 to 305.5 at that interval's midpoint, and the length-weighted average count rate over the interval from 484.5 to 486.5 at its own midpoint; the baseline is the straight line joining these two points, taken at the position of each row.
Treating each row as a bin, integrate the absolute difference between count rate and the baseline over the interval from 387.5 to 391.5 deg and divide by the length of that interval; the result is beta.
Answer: 0.18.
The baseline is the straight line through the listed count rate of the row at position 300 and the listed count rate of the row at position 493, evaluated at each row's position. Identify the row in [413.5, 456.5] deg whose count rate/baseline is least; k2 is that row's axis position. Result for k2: 427 deg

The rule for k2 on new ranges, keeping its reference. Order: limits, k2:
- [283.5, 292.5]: 286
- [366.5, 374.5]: 374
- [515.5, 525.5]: 516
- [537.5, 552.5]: 549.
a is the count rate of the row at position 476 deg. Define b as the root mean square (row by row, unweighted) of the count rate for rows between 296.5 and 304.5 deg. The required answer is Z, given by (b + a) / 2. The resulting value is 3.35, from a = 3.56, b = 3.1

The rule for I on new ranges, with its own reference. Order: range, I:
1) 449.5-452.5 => 0.301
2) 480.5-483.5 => 0.308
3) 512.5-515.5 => 0.401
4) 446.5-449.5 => 0.336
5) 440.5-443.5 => 0.383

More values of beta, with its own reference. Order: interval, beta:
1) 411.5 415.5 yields 0.14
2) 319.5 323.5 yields 0.09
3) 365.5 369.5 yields 0.25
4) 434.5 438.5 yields 0.05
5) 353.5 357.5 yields 0.29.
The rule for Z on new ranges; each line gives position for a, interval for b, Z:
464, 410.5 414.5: 3.57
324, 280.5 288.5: 3.15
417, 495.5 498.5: 3.54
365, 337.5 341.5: 3.49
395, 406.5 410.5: 3.64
